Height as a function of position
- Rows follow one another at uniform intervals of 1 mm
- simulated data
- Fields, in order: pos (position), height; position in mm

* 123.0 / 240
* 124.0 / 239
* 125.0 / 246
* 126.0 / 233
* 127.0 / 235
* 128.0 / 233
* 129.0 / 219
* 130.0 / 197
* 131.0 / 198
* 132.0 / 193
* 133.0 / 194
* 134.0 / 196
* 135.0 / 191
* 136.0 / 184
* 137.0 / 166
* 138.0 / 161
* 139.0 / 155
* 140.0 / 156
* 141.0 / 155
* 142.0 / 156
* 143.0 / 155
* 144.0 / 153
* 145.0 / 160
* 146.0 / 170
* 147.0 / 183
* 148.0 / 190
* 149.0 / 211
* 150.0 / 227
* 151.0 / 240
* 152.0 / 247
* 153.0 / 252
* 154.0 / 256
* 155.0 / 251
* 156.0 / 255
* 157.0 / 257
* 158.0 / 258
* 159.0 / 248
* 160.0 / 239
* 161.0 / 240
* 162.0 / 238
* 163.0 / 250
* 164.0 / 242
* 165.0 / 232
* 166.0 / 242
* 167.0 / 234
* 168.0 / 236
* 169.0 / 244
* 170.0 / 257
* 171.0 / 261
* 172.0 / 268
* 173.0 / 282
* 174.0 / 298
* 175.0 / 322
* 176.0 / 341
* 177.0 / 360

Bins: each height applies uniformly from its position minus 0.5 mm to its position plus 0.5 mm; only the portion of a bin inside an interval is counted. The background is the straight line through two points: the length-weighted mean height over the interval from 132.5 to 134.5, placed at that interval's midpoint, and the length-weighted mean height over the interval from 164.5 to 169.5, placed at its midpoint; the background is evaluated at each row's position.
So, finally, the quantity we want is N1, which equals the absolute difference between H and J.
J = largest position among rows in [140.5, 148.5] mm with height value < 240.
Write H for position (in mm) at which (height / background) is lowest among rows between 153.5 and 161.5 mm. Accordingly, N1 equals 13 mm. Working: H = 161.0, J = 148.0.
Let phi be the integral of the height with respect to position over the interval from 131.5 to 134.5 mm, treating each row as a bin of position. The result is 583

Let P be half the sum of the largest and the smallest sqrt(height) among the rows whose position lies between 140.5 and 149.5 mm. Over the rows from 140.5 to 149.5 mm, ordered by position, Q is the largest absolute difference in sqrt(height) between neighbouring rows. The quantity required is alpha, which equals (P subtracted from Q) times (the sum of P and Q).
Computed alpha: -180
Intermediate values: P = 13.4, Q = 0.74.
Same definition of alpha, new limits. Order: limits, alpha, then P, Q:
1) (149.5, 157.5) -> -242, 15.5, 0.43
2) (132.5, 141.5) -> -174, 13.2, 0.68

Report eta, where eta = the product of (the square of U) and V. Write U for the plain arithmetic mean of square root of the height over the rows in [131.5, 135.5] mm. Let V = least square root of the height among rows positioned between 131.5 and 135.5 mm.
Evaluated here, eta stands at 2674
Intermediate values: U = 13.9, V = 14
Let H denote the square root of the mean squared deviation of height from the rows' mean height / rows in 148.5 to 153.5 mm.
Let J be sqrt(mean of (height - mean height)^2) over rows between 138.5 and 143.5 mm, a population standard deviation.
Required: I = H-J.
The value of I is 14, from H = 14.8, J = 0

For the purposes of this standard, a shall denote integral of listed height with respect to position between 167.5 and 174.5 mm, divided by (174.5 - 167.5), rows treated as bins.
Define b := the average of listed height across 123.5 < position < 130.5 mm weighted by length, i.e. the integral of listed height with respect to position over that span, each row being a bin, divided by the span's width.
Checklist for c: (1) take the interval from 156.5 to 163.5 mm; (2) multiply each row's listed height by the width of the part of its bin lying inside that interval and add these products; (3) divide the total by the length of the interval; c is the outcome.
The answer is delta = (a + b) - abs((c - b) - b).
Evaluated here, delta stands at 282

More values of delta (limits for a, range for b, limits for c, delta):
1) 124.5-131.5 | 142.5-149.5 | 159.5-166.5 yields 289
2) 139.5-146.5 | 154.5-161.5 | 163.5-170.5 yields 149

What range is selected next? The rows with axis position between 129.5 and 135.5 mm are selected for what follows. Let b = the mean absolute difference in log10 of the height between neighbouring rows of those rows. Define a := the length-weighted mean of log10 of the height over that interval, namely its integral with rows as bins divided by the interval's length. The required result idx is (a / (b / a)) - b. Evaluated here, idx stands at 839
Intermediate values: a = 2.29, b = 0.006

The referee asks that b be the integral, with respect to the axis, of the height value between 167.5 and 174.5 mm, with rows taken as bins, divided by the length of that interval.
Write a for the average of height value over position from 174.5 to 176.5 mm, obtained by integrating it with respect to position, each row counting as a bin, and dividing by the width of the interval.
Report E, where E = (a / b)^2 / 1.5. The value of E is 1.05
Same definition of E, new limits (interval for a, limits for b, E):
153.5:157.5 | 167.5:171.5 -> 0.70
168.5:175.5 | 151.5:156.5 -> 0.80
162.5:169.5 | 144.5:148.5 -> 1.24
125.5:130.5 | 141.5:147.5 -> 1.25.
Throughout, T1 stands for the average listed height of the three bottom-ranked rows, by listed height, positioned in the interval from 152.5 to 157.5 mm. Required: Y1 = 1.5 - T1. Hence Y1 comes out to -251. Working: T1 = 253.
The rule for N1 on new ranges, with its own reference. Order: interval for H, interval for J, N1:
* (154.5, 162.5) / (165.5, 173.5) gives 6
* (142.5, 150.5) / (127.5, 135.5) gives 9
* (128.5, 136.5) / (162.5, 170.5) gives 32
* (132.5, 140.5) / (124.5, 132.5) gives 7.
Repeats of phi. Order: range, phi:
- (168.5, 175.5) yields 1932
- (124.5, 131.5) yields 1561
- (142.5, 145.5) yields 468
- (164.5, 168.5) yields 944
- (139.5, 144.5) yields 775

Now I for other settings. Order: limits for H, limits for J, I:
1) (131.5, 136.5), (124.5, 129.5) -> -4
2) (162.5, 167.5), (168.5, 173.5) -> -6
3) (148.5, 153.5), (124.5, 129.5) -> 6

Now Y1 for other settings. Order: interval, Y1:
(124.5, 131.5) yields -203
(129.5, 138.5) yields -169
